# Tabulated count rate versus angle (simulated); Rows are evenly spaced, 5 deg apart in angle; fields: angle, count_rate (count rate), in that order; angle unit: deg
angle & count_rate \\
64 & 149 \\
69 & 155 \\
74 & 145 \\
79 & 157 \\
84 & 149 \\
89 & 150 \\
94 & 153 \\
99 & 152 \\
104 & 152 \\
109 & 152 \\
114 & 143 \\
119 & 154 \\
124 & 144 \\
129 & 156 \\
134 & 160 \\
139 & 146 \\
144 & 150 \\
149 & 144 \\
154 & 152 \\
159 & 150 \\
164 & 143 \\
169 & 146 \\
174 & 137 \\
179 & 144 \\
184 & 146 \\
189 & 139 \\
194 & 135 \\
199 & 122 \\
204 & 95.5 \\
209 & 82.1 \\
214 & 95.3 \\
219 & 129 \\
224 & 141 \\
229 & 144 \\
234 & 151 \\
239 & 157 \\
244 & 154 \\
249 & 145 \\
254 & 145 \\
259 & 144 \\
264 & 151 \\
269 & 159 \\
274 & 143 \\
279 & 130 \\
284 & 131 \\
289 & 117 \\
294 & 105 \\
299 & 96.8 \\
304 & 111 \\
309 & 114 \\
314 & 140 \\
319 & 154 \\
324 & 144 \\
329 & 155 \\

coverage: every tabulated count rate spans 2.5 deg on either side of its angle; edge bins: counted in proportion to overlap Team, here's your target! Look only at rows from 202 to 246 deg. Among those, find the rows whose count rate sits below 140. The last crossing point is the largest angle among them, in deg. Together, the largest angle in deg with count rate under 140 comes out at 219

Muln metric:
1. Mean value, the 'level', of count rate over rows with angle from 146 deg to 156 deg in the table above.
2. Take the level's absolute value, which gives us 148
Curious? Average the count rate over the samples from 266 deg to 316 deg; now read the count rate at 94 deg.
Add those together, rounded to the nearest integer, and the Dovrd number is 278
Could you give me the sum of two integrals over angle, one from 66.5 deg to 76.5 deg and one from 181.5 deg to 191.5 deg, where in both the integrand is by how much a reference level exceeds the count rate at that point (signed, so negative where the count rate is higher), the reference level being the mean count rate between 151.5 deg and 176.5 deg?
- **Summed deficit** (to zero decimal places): -13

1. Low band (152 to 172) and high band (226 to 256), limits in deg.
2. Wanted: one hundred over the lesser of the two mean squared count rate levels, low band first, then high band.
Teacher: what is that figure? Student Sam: 0.0046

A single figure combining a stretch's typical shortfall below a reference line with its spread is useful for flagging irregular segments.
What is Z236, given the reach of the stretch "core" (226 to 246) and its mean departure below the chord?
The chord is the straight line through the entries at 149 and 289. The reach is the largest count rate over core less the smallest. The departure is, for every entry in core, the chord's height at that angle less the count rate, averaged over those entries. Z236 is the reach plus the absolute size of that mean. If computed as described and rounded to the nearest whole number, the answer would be 37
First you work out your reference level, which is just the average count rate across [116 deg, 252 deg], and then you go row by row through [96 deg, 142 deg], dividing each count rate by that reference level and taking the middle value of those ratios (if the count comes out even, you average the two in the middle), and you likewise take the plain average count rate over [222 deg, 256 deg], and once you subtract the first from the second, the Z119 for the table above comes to 147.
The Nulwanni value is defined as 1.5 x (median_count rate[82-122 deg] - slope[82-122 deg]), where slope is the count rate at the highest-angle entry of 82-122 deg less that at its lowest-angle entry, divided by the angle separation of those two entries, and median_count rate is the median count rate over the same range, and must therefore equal 227.8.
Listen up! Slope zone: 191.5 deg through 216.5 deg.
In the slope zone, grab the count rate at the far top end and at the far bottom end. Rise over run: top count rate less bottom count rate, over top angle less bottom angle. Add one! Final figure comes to -1.0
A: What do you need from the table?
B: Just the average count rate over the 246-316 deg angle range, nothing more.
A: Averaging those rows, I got 131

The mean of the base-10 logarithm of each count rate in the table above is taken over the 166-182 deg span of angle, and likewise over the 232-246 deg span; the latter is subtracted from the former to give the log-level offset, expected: -0.03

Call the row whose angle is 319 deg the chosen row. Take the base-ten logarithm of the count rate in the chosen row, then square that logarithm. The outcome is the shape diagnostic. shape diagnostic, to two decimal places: 4.79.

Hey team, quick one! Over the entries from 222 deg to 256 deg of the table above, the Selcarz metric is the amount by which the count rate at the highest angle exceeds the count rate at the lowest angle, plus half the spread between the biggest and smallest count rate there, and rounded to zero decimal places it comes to 12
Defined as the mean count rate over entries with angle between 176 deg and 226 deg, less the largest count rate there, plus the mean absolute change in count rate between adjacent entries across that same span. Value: -9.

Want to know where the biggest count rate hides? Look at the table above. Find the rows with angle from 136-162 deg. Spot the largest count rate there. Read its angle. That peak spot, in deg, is 154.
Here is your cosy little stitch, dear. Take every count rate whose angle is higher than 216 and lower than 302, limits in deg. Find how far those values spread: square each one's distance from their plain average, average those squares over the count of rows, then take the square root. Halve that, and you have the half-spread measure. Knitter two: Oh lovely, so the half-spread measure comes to 8.6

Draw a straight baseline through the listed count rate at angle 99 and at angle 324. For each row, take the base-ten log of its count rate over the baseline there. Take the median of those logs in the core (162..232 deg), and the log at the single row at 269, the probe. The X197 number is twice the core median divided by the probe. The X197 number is -1.8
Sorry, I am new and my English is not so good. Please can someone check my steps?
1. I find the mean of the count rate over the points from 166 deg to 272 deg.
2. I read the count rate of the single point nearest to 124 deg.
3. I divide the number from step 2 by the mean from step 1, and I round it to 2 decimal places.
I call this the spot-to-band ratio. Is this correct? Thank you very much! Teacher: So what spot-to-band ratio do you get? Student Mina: 1.06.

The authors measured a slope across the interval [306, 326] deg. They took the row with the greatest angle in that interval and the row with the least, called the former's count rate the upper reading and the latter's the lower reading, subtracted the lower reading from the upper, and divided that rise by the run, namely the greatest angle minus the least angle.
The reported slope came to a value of 2.0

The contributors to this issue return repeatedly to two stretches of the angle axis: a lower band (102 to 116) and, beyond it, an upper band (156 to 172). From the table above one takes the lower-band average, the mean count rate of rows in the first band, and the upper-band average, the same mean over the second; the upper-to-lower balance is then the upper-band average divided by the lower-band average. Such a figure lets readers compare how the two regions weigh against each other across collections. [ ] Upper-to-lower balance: 0.98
